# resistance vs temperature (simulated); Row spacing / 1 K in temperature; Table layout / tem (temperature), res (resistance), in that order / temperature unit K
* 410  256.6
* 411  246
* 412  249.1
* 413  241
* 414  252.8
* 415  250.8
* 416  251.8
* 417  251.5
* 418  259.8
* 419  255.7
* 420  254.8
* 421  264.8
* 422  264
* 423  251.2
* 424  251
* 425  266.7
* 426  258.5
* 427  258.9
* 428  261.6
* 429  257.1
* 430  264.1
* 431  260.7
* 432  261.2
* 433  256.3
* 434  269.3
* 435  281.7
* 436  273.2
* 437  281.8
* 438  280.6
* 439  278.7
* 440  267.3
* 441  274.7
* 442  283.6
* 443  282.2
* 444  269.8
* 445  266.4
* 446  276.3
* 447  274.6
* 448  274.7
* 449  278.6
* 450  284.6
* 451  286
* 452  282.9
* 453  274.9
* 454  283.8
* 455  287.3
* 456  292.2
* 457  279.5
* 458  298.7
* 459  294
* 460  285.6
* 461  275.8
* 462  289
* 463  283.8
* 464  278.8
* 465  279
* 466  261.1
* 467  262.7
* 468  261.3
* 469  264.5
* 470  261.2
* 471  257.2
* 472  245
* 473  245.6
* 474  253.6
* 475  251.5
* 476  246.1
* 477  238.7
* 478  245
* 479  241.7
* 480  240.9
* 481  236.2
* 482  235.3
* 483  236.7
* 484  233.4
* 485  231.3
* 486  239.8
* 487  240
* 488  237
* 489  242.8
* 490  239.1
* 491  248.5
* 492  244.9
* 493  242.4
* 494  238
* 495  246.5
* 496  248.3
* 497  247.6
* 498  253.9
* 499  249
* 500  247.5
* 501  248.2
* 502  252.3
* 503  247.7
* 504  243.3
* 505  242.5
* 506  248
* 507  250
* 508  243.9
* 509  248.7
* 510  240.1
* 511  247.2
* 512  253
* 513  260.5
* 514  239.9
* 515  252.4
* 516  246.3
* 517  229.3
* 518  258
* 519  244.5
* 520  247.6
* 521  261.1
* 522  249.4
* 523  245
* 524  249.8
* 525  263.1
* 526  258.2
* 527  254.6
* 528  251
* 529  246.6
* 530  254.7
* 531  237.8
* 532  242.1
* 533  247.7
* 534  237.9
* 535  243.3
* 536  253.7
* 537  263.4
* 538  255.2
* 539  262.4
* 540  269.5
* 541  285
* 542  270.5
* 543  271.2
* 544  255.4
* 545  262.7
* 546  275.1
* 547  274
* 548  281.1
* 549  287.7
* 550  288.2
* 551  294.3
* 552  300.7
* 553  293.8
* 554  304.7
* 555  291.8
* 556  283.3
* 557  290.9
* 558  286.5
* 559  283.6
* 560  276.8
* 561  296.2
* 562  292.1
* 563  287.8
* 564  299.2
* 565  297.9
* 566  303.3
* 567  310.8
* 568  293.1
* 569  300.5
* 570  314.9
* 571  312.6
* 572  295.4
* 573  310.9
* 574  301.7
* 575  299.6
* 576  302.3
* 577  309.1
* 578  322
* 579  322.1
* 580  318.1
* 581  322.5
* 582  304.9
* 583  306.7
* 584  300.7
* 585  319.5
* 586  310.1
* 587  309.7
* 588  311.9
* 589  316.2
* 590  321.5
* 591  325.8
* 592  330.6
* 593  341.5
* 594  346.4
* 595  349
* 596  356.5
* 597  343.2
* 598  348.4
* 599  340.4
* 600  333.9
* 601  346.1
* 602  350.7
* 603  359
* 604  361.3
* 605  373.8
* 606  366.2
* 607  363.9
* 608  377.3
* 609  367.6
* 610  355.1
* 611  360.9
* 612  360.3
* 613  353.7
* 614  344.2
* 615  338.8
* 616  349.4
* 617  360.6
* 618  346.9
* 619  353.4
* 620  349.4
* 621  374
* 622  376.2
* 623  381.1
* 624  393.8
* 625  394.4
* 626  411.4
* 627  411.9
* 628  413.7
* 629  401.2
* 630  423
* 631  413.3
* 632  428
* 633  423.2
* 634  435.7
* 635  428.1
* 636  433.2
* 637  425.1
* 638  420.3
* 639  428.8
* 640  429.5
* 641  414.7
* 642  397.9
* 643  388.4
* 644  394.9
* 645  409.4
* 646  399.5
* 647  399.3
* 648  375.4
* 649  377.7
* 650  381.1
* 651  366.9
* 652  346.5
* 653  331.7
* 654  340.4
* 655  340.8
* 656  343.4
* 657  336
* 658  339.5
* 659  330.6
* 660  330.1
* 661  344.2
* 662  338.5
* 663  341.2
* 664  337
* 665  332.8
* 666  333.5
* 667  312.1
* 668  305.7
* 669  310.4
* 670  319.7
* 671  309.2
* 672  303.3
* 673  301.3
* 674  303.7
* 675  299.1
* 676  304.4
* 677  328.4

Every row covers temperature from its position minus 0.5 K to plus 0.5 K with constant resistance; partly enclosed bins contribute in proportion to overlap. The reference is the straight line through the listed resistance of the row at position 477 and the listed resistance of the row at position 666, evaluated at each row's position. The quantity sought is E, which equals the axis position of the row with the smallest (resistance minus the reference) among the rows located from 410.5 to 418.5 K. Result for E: 413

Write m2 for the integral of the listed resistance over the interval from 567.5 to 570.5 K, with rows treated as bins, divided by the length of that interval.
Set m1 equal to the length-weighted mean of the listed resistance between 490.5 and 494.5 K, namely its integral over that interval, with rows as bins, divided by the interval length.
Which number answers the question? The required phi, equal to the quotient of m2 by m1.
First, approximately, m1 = 243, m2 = 303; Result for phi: 1.2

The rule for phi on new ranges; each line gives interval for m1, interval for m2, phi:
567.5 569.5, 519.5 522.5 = 0.9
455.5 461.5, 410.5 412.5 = 0.9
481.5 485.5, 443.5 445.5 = 1.1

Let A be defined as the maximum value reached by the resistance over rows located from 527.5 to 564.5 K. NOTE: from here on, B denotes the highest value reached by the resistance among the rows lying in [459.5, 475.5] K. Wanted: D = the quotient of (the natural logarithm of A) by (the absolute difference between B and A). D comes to 0.364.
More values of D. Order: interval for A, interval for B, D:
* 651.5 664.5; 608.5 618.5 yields 0.277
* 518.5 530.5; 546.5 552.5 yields 0.148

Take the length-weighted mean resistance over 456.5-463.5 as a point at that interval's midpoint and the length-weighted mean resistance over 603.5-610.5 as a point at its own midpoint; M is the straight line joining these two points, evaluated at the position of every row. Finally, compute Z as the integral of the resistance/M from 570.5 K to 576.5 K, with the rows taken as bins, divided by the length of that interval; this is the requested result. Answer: 0.87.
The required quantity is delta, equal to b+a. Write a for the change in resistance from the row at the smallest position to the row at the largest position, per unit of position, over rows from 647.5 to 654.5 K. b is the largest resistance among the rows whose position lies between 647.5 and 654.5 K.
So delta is 375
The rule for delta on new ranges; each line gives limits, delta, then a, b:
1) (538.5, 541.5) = 296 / 11.3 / 285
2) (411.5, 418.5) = 262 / 1.8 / 259.8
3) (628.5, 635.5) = 440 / 4.5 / 435.7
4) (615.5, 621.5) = 379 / 4.9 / 374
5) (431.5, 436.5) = 285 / 3.0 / 281.7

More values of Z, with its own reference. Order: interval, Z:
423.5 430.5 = 0.97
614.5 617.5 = 0.94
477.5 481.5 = 0.81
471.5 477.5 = 0.84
